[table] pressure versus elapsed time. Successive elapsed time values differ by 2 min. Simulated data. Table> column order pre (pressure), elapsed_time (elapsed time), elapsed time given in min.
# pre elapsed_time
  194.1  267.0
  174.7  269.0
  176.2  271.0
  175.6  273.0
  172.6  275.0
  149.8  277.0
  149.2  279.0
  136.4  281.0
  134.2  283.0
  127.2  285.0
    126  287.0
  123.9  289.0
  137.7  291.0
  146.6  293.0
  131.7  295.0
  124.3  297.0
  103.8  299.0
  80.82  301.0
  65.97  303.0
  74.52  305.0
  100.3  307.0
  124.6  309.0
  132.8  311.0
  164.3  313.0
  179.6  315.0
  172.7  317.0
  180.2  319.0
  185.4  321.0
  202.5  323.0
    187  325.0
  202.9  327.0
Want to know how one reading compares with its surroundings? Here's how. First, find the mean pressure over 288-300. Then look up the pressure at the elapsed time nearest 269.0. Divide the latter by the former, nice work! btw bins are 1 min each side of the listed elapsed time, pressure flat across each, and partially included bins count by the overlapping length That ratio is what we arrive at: 1.4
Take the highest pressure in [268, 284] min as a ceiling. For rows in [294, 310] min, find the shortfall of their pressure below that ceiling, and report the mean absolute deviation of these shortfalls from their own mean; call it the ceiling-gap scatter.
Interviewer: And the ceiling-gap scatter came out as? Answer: 20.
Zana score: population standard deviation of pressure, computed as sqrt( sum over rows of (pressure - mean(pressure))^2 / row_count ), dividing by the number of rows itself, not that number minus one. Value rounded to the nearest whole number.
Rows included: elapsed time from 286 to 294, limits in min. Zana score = 9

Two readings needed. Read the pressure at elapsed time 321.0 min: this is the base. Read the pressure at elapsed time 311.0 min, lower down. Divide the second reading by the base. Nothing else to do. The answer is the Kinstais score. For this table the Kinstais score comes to 0.7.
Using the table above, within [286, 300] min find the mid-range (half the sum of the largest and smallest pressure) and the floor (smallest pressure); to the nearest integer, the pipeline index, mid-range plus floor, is 229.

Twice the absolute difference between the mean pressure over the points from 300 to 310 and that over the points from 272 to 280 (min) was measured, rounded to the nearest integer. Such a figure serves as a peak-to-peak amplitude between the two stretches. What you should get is 145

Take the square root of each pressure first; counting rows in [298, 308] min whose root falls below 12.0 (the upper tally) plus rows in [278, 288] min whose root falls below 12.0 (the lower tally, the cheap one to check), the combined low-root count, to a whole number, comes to 9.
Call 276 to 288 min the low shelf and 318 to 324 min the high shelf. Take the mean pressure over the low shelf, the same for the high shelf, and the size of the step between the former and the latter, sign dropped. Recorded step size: 52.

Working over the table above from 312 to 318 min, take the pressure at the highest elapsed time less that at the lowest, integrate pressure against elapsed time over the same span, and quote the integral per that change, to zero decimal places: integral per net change 123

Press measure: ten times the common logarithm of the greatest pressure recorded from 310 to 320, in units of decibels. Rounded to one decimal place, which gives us 22.6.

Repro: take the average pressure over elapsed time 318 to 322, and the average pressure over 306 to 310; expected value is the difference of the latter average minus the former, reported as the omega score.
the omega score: -70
